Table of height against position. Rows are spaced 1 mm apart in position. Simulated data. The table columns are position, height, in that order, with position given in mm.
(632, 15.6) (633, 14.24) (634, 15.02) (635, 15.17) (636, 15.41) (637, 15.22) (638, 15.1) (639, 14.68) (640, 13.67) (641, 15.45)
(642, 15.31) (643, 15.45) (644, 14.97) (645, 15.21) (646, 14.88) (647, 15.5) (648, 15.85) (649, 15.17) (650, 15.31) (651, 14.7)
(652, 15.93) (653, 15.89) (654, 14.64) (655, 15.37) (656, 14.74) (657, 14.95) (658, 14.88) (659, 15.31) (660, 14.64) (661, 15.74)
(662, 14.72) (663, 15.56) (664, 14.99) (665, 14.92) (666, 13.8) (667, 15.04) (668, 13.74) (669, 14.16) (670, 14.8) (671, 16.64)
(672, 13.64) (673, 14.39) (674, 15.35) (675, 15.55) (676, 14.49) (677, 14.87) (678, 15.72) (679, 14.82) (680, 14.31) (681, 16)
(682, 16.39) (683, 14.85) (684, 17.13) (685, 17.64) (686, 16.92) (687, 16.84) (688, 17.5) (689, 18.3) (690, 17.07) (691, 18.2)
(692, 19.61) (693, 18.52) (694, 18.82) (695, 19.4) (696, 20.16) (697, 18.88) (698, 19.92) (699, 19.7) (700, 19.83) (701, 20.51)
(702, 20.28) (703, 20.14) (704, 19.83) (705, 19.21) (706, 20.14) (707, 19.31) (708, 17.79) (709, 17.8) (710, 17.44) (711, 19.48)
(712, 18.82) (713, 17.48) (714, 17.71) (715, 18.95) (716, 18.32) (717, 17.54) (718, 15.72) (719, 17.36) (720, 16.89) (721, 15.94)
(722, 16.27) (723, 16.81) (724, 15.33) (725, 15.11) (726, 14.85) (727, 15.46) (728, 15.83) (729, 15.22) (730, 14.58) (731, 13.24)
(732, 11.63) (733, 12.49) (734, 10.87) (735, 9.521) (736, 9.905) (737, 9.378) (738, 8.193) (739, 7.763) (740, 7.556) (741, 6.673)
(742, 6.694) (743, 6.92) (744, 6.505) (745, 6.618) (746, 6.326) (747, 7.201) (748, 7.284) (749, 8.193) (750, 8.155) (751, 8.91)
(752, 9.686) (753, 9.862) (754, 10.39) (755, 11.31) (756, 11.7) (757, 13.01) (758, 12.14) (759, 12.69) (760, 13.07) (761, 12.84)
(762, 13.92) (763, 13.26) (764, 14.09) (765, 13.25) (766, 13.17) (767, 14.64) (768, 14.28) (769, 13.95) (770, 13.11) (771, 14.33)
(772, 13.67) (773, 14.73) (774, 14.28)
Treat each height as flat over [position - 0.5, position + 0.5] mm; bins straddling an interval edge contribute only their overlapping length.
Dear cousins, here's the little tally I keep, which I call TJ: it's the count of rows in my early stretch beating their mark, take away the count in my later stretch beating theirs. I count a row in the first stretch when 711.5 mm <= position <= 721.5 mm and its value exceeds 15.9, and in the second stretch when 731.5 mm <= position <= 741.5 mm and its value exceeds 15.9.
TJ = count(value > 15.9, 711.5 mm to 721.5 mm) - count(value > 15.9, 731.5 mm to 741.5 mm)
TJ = 9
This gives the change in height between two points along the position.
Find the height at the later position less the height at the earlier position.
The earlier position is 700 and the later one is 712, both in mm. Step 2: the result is -1.0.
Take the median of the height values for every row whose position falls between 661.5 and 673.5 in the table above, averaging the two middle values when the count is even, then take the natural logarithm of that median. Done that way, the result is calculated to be 2.69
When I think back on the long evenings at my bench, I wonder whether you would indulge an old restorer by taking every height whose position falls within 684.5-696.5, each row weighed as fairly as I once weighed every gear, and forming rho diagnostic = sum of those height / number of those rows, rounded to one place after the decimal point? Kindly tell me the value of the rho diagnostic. 18.2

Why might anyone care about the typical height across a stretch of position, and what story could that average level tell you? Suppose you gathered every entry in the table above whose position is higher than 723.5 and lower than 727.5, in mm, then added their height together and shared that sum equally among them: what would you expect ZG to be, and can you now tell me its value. 15.2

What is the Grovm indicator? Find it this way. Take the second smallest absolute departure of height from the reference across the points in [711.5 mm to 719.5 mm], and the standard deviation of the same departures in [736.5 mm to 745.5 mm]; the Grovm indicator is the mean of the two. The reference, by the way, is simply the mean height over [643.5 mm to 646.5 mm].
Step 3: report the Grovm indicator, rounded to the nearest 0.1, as 1.6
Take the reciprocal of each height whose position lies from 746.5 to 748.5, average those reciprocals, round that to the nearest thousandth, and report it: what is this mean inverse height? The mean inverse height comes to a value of 0.138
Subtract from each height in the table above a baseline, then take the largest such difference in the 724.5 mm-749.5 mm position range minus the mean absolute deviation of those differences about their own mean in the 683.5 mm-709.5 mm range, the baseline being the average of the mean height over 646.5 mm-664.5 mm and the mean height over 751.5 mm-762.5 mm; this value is 1.3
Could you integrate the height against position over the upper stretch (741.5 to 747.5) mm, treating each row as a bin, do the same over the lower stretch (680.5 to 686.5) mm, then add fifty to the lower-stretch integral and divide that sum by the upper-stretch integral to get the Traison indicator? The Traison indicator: 3.7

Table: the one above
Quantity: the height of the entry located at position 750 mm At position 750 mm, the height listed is 8.155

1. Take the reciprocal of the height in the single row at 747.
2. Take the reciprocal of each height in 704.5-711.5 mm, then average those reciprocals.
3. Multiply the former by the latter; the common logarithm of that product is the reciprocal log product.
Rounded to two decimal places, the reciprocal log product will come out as -2.13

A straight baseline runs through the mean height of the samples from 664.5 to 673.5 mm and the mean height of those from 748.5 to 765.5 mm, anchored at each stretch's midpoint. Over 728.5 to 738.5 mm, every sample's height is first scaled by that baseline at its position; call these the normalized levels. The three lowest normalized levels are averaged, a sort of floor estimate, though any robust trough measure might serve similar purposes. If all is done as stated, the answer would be 0.74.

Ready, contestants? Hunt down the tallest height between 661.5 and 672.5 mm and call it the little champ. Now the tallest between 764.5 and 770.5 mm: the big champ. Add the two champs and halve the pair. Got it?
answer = 16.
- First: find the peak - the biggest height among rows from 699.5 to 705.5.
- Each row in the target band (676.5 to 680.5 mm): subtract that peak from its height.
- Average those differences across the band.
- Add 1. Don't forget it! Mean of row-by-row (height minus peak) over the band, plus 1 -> -4.6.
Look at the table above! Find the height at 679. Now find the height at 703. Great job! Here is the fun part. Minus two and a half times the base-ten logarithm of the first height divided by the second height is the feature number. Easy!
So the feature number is 0.33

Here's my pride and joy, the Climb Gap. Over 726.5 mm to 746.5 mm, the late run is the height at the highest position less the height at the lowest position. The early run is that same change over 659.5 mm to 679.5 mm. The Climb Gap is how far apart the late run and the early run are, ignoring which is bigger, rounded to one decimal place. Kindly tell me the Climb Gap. 9.3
